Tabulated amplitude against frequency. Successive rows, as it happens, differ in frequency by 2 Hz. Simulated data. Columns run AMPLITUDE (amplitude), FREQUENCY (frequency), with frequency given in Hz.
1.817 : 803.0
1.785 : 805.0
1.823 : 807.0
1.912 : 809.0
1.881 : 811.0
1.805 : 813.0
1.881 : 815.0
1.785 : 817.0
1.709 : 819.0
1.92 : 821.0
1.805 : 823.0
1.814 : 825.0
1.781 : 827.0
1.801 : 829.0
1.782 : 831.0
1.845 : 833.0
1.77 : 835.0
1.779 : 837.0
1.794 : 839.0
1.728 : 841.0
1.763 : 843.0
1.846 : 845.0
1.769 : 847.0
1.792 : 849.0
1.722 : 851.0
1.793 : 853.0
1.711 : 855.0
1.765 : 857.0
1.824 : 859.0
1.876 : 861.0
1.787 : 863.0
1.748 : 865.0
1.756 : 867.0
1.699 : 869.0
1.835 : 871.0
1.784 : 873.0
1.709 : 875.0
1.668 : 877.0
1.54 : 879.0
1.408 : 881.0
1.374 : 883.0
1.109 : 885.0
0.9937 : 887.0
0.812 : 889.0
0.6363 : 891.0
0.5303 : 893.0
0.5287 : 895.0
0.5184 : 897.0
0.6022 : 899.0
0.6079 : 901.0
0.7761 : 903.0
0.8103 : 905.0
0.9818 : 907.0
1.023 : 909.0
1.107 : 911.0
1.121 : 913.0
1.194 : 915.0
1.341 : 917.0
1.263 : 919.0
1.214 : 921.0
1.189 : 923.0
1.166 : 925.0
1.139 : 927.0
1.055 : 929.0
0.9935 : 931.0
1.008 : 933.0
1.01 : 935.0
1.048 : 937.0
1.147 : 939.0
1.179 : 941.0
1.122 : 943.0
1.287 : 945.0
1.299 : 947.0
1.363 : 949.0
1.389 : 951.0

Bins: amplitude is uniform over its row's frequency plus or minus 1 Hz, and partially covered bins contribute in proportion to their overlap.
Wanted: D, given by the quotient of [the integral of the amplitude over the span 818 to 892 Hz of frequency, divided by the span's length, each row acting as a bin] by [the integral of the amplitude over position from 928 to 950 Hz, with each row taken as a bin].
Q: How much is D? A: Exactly 0.066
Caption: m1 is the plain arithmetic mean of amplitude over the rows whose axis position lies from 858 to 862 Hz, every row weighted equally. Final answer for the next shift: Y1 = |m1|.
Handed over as 1.85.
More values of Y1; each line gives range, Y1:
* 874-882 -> 1.58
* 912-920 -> 1.23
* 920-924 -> 1.20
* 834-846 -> 1.78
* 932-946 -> 1.11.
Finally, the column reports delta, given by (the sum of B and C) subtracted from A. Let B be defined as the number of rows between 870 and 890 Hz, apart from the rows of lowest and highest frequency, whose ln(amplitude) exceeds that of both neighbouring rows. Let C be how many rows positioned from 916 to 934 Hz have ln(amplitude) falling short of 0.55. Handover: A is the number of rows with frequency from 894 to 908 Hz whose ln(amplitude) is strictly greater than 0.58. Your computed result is -9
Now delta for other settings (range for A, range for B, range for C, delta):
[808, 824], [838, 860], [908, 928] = -7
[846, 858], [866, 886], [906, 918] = -5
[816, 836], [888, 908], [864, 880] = 1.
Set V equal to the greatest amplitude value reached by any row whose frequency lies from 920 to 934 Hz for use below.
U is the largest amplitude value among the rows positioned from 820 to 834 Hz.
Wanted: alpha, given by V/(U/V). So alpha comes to 0.8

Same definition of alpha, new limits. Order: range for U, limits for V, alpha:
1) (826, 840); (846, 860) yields 1.8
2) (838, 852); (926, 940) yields 0.7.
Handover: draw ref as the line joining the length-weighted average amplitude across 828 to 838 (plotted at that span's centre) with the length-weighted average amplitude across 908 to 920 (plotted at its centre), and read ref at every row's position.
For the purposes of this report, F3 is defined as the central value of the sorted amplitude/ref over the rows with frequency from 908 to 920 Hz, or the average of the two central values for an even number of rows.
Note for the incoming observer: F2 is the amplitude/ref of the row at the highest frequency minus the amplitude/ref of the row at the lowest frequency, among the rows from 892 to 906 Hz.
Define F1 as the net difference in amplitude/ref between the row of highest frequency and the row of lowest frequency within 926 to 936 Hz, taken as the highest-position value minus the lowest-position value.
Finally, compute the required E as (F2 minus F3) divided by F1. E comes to 12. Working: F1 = -0.06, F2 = 0.25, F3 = 0.99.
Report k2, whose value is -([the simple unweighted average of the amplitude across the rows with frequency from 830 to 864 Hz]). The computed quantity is -1.8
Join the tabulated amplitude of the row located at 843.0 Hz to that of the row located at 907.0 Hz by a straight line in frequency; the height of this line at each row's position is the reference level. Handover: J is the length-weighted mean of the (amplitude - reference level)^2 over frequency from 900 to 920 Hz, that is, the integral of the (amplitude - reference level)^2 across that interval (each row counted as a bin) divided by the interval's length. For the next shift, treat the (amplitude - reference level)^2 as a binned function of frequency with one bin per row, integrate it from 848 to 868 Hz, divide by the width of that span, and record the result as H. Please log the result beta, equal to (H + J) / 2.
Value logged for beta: 0.068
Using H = 0.047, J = 0.09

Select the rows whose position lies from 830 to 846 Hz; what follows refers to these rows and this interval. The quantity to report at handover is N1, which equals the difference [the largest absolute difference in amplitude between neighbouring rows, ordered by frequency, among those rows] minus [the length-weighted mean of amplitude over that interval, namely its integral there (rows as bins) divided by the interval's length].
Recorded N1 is -1.7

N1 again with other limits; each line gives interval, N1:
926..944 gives -1.0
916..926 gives -1.2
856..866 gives -1.7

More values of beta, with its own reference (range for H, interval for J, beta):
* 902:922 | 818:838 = 0.057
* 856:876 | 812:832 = 0.072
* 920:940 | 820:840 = 0.088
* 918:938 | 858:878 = 0.124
